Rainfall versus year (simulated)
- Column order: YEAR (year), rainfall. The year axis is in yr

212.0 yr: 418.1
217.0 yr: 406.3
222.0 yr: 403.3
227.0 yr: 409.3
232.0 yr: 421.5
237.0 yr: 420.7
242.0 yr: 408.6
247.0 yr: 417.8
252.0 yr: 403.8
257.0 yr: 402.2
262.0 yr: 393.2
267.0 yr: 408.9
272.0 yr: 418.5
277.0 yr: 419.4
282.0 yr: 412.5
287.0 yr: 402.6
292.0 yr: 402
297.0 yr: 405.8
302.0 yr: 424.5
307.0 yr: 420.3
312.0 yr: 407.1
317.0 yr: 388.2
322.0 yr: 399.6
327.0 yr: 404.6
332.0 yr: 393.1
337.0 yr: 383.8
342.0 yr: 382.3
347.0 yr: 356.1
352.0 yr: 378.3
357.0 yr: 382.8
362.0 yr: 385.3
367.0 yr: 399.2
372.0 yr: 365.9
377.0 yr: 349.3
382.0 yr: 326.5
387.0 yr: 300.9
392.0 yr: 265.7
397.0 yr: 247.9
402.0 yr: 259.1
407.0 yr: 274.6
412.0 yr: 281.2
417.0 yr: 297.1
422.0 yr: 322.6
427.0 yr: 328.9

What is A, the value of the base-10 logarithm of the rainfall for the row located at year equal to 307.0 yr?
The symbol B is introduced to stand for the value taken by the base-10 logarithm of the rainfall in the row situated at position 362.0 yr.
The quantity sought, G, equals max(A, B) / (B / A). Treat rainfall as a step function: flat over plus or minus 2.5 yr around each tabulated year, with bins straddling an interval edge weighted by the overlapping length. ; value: 2.66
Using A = 2.62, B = 2.59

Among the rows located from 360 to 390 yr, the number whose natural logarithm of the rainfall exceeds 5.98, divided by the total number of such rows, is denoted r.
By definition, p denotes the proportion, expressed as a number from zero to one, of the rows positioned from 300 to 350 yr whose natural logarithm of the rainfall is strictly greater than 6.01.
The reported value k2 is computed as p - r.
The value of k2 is 0.03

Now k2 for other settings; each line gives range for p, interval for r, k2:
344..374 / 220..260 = -1.00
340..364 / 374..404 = 0.00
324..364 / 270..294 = -1.00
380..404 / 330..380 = -0.10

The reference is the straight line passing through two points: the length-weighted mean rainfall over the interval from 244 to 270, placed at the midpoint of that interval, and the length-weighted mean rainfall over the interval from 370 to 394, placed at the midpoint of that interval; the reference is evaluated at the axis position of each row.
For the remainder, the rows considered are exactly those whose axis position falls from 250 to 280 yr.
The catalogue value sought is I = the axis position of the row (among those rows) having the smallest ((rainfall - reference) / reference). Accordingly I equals 262.0 yr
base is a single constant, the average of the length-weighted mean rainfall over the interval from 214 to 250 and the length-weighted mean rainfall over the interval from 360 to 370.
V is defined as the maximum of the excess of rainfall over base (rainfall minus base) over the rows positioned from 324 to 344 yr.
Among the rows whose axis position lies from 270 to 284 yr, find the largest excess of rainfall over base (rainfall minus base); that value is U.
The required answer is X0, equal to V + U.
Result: 20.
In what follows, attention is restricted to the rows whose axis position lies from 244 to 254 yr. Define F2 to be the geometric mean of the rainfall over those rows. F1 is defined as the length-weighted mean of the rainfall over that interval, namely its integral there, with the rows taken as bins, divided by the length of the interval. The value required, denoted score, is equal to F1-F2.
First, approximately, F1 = 411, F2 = 411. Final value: 0.30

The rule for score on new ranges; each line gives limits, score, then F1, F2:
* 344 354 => 0.37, 367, 367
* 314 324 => 0.42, 394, 394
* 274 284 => 0.31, 416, 416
